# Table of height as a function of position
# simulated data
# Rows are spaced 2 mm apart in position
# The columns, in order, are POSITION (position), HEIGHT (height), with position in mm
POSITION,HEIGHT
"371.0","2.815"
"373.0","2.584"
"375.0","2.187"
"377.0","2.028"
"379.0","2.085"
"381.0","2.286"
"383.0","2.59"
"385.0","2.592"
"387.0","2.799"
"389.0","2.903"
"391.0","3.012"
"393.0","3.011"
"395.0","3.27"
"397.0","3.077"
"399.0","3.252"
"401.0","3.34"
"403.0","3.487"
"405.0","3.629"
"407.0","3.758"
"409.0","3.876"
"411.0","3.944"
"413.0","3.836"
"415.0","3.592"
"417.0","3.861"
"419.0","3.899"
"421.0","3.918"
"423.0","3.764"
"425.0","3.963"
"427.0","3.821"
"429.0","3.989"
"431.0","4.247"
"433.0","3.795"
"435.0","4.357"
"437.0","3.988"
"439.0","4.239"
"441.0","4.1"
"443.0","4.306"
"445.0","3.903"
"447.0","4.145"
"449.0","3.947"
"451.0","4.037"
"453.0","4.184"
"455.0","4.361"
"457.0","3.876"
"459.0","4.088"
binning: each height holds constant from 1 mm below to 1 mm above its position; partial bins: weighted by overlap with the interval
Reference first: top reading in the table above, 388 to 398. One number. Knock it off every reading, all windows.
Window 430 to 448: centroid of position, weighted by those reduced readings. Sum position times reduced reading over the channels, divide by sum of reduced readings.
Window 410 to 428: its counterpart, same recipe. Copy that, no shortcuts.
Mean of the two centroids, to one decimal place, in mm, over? 429.0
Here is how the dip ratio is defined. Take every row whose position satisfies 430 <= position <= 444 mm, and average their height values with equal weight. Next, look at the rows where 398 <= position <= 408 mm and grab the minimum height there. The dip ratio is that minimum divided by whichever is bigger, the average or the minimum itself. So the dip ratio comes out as 0.78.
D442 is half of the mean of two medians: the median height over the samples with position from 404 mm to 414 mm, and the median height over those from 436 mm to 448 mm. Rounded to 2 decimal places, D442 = 1.99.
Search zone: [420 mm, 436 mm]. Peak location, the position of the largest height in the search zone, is 435.0 mm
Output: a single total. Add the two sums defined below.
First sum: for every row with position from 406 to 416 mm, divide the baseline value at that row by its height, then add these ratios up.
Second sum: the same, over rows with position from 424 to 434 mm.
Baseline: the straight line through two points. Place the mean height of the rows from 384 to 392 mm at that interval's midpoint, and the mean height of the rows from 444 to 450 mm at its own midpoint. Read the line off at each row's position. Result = 8.93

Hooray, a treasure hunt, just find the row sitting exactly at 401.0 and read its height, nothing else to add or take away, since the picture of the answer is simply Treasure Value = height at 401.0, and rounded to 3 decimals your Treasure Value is 3.340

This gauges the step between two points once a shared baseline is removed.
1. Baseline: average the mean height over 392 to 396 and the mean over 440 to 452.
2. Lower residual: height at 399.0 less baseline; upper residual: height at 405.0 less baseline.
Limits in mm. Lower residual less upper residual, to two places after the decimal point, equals -0.38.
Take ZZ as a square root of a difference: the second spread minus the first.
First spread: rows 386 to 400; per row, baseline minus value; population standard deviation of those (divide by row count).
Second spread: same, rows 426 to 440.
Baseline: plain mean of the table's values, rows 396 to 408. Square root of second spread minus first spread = 0.21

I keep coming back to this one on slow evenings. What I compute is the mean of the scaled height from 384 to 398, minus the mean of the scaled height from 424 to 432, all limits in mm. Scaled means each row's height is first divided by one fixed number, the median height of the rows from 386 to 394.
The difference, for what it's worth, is -0.36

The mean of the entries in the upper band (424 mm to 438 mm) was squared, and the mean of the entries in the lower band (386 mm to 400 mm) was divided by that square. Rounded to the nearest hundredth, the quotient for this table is 0.19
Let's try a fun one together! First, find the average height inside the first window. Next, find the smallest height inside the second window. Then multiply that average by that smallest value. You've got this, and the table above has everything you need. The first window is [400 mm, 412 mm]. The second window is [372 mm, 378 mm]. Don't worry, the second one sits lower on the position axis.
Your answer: 7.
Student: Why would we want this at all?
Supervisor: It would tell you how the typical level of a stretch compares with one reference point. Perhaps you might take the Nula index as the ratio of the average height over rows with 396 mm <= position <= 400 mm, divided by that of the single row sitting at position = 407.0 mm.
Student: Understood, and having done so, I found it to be 0.84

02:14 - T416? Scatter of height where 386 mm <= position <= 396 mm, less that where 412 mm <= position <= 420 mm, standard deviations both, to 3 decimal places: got 0.036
